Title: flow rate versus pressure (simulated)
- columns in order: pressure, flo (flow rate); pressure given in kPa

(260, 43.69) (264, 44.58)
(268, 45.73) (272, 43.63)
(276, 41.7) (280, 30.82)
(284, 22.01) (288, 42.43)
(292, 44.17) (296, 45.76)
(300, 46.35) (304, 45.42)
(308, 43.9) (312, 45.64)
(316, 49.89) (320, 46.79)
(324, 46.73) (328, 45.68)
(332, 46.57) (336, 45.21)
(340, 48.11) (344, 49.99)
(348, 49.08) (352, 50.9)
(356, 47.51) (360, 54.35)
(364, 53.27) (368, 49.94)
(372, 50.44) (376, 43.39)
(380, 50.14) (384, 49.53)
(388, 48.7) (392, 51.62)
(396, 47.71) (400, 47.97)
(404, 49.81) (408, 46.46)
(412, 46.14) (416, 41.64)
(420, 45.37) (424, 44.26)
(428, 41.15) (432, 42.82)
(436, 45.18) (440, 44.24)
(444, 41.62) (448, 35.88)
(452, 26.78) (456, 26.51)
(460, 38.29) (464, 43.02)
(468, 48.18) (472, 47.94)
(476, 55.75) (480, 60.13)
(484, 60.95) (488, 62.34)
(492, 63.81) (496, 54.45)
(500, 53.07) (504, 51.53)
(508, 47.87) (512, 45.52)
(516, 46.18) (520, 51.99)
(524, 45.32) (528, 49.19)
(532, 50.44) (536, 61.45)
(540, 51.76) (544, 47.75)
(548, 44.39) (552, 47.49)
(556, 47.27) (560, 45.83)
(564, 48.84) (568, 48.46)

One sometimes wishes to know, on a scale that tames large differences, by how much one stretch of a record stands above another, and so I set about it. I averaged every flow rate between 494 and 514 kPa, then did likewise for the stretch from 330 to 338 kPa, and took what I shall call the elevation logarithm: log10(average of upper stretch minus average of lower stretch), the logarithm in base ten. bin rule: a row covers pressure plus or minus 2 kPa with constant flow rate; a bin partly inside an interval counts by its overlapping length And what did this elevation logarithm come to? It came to 0.66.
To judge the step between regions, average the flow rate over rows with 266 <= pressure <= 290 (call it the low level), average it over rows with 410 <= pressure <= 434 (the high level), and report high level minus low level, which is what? 5.8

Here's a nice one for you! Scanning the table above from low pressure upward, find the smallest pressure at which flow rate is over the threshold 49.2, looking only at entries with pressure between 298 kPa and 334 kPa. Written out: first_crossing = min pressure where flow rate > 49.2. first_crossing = 316 kPa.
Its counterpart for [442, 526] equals 476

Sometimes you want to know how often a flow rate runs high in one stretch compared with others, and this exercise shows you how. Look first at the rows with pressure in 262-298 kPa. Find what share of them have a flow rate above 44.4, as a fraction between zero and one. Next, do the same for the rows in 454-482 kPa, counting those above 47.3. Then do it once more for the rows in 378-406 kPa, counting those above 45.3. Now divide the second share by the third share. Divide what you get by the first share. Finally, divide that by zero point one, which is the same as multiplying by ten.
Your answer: 17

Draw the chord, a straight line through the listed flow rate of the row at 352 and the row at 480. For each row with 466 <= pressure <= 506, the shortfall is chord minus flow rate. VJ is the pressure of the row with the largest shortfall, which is 472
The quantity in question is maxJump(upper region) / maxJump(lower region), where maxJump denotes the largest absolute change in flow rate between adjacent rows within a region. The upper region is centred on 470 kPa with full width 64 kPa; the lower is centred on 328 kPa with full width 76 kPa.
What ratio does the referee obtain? 1.7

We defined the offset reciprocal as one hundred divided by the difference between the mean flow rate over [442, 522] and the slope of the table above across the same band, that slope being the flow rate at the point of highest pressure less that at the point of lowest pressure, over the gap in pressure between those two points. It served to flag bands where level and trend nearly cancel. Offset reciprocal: 2.09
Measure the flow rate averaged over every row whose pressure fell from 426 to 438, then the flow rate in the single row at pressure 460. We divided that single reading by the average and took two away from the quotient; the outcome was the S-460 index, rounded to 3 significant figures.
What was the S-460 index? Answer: -1.11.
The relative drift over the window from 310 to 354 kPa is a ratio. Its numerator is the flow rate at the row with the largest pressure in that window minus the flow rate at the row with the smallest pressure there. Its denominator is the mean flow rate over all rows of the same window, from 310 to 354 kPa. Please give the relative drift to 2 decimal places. 0.11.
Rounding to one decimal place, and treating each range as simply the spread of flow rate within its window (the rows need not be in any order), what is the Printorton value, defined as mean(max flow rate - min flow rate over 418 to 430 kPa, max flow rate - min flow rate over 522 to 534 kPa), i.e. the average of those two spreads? 4.7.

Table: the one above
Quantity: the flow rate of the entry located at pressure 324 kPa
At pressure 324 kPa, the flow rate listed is 46.73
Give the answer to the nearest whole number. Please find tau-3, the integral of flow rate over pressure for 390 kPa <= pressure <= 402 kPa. 589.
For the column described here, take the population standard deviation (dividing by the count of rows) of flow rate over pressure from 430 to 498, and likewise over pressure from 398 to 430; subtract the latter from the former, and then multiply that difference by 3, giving 25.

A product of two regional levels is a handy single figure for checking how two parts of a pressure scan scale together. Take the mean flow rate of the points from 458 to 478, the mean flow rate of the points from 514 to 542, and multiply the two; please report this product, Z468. 2374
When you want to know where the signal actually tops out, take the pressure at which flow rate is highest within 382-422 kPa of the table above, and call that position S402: 392 kPa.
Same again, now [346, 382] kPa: 360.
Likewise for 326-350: 344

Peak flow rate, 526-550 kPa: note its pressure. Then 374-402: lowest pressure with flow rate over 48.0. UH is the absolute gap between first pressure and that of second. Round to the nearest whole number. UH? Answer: 156 kPa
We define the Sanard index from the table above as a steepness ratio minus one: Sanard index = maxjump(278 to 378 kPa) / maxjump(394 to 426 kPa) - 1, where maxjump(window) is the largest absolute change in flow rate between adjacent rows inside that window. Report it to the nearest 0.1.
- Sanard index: 3.5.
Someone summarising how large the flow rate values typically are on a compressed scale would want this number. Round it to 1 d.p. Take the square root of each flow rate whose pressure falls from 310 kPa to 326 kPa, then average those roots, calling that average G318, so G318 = 6.9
